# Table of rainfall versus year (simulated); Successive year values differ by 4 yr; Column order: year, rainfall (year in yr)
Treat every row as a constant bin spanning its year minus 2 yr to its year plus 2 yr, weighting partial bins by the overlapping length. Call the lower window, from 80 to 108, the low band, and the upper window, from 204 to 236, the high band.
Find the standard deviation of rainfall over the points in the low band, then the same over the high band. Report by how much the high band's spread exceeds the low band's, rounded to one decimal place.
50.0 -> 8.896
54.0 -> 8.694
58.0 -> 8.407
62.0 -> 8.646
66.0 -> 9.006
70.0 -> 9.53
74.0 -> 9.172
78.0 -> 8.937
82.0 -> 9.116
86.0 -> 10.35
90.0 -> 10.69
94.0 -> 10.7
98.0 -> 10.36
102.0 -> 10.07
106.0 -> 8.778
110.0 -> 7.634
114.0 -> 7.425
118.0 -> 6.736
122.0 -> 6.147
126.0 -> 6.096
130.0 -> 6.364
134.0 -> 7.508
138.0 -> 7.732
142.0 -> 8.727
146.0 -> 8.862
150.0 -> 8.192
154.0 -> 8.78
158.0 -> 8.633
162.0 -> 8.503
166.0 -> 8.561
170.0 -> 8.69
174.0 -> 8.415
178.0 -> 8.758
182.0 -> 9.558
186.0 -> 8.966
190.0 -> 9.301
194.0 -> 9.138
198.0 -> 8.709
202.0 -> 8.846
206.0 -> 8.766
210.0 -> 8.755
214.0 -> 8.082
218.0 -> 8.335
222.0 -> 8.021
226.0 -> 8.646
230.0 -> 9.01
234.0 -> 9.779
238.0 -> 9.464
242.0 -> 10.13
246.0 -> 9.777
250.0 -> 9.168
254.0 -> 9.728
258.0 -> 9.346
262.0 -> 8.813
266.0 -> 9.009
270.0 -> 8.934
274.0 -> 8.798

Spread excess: -0.2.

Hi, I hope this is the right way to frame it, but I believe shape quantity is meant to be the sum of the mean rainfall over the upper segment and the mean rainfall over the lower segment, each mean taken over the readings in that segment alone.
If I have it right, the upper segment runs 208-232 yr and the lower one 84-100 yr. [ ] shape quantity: 19.0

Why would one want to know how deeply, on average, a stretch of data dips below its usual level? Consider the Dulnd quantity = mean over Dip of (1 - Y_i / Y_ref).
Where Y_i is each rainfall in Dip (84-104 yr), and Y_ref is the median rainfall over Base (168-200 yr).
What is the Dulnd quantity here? -0.18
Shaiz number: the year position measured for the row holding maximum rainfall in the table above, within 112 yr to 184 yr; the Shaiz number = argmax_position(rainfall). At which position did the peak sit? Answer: 182.0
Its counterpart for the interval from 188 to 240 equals 234.0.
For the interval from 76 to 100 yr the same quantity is 94.0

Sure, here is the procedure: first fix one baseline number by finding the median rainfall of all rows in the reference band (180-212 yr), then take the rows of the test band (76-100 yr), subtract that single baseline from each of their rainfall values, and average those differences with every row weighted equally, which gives 1.1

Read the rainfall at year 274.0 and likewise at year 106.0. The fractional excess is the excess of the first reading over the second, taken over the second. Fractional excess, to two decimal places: 0.00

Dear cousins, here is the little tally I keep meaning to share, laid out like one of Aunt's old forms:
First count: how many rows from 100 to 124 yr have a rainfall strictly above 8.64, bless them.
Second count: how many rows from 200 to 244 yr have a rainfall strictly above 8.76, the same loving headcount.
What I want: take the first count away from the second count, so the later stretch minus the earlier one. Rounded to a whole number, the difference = 4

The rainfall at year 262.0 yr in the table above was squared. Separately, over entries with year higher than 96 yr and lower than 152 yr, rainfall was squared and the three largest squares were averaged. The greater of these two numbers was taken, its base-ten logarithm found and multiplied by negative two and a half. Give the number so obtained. -5.0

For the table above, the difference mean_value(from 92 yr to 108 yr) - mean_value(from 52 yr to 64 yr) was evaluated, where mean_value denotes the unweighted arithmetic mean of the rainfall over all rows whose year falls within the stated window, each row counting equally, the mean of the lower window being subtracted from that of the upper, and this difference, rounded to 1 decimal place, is 1.4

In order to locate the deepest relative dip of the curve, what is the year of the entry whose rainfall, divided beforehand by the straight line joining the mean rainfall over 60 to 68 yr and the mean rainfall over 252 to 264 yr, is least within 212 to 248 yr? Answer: 222.0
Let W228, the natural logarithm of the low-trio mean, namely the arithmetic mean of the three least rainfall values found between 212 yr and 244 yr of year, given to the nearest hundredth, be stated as 2.10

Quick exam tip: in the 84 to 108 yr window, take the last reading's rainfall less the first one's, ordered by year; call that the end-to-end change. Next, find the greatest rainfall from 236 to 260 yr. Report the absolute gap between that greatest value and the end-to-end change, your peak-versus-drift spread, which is 11.7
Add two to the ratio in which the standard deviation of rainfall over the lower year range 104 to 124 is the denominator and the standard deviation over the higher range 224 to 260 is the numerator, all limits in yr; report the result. 2.5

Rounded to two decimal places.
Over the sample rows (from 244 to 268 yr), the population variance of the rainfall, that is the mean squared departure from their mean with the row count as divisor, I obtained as 0.13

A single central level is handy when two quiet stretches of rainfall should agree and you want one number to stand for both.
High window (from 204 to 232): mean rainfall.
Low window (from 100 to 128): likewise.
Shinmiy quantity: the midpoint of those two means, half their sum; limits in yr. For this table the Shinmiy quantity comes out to 8.0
